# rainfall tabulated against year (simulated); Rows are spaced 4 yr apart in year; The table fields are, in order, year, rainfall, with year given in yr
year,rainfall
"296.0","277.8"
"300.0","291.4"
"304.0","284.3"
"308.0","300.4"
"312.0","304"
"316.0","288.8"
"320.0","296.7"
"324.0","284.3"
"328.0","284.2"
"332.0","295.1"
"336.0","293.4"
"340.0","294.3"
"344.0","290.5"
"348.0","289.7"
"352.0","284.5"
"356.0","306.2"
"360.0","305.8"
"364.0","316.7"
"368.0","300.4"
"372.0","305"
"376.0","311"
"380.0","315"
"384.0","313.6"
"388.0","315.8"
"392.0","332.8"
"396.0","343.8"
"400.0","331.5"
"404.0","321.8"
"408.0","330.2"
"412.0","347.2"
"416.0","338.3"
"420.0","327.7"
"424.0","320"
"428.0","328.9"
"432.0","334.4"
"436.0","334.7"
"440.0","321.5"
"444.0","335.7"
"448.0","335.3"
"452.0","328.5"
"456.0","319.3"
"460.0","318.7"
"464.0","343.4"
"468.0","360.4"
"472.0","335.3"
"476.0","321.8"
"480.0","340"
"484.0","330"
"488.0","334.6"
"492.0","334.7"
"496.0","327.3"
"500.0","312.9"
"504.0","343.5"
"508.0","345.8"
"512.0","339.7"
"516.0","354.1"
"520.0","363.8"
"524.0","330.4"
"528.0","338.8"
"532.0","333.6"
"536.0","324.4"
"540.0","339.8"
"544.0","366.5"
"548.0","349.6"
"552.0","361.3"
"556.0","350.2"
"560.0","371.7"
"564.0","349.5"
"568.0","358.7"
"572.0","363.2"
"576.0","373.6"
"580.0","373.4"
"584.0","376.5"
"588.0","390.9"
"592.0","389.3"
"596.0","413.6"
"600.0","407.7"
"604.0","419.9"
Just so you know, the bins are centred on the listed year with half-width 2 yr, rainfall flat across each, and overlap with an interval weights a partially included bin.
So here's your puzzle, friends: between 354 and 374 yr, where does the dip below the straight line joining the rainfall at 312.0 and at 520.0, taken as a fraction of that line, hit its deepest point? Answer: 368.0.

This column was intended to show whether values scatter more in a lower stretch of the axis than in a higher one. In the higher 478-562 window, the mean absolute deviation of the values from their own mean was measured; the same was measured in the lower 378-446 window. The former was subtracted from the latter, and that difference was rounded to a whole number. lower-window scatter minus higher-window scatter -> -4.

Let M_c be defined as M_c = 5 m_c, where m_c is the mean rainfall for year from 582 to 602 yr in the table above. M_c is 1978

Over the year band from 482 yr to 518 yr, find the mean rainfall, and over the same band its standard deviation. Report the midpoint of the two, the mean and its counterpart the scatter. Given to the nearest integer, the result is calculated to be 174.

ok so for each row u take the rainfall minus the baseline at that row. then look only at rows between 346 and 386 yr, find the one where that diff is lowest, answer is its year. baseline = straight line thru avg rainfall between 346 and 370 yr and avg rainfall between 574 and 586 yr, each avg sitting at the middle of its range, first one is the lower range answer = 352.0 yr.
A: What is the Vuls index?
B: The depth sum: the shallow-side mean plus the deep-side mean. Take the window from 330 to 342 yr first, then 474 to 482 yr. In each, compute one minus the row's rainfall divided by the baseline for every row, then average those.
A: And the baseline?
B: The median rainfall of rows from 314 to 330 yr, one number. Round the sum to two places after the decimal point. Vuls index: -0.18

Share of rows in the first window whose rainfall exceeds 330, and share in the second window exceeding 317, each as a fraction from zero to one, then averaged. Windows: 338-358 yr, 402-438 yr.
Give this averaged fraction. 0.50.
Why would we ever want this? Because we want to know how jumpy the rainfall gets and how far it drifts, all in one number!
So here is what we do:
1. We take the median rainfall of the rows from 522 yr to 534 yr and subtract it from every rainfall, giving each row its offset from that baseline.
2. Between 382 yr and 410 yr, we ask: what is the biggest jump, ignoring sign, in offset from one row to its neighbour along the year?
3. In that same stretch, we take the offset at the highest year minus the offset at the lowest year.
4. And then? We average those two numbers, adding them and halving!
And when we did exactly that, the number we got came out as 17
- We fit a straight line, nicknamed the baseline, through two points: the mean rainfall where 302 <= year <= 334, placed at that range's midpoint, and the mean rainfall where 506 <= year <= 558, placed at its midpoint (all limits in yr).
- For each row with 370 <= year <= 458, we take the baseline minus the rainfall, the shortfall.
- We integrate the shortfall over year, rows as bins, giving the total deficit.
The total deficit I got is -929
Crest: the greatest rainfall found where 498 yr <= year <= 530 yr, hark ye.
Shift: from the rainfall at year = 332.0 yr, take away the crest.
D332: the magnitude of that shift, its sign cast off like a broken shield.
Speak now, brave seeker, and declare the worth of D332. 69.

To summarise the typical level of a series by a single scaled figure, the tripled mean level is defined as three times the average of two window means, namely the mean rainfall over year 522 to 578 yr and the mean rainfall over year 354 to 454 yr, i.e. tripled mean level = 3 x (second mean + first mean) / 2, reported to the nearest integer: 1012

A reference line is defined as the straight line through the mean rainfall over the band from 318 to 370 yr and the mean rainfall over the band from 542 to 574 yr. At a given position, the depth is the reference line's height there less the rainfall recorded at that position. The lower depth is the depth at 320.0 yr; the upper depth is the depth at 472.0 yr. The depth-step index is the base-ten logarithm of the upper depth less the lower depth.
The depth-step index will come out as 0.80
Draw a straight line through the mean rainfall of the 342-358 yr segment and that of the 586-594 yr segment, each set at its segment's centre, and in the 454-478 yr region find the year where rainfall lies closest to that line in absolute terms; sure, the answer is 464.0 yr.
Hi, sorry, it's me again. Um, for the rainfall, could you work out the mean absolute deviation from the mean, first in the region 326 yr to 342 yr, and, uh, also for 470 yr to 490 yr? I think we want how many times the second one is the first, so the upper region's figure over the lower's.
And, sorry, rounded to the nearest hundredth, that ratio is 1.36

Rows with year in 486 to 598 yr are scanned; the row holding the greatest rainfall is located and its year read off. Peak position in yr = 596.0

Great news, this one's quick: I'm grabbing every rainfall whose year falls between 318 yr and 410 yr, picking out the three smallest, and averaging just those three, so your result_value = 284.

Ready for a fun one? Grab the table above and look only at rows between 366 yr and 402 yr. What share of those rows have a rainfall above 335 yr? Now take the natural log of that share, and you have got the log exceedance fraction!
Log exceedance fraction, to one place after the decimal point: -2.2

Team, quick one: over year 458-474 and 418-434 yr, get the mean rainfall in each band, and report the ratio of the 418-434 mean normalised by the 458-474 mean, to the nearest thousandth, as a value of 0.966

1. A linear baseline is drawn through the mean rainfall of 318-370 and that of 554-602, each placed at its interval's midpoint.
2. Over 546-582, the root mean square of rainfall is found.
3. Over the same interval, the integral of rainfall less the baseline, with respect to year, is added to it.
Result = -14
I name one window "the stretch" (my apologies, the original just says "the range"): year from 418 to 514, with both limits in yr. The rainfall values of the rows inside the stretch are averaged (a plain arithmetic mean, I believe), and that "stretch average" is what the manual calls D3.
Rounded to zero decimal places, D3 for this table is 332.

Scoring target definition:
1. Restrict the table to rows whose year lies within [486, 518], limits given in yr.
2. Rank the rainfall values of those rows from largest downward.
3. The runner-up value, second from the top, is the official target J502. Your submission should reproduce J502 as 345.8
